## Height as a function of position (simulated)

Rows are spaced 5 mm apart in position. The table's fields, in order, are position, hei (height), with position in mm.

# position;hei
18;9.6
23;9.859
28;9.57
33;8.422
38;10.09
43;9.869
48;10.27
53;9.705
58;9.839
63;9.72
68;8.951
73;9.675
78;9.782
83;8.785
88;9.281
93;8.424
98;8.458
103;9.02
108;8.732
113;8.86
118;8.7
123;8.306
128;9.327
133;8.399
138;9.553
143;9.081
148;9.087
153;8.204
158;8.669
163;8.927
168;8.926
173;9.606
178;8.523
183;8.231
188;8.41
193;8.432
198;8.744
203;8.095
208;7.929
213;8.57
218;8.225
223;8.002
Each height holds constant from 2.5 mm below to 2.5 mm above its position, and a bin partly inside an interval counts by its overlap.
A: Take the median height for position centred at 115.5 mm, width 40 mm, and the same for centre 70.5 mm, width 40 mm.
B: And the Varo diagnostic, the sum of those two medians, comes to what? 18.4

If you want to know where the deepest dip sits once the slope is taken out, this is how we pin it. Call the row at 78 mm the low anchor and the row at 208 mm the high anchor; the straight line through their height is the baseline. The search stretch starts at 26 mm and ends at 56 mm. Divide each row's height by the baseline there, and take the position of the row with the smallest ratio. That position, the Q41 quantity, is 33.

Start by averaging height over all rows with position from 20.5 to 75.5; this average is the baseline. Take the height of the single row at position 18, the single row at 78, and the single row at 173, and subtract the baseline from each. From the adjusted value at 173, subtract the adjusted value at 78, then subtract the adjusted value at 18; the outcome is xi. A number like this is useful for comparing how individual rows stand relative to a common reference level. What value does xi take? -0.1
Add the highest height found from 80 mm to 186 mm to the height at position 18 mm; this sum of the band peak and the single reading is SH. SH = 19.2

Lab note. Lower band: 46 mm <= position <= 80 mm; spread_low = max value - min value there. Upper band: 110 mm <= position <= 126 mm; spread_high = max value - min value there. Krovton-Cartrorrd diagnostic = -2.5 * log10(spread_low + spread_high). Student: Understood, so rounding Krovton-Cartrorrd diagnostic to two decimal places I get -0.68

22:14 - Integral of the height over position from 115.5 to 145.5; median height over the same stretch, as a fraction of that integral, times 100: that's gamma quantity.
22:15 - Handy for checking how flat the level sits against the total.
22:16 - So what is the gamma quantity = 3.33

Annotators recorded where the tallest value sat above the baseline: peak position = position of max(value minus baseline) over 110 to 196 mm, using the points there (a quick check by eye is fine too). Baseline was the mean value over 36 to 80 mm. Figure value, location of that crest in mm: 173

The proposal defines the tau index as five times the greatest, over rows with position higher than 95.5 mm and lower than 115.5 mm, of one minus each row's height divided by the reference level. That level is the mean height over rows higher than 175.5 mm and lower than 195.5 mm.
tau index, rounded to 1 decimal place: 0.0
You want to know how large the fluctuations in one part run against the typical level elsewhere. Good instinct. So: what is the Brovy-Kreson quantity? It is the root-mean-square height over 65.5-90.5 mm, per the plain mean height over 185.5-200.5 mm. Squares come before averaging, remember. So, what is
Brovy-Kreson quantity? 1.09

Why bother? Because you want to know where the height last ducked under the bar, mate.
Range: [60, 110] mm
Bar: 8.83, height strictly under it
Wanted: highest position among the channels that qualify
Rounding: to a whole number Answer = 108 mm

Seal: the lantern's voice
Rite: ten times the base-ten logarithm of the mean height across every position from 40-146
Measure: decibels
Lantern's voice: 9.63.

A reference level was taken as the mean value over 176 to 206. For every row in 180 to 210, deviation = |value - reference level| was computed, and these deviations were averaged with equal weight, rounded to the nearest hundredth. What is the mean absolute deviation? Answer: 0.22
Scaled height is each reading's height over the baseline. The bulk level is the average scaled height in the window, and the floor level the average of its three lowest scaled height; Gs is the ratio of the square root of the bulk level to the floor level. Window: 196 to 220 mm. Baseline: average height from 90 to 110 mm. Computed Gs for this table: 1.05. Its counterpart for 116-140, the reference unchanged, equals 1.03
